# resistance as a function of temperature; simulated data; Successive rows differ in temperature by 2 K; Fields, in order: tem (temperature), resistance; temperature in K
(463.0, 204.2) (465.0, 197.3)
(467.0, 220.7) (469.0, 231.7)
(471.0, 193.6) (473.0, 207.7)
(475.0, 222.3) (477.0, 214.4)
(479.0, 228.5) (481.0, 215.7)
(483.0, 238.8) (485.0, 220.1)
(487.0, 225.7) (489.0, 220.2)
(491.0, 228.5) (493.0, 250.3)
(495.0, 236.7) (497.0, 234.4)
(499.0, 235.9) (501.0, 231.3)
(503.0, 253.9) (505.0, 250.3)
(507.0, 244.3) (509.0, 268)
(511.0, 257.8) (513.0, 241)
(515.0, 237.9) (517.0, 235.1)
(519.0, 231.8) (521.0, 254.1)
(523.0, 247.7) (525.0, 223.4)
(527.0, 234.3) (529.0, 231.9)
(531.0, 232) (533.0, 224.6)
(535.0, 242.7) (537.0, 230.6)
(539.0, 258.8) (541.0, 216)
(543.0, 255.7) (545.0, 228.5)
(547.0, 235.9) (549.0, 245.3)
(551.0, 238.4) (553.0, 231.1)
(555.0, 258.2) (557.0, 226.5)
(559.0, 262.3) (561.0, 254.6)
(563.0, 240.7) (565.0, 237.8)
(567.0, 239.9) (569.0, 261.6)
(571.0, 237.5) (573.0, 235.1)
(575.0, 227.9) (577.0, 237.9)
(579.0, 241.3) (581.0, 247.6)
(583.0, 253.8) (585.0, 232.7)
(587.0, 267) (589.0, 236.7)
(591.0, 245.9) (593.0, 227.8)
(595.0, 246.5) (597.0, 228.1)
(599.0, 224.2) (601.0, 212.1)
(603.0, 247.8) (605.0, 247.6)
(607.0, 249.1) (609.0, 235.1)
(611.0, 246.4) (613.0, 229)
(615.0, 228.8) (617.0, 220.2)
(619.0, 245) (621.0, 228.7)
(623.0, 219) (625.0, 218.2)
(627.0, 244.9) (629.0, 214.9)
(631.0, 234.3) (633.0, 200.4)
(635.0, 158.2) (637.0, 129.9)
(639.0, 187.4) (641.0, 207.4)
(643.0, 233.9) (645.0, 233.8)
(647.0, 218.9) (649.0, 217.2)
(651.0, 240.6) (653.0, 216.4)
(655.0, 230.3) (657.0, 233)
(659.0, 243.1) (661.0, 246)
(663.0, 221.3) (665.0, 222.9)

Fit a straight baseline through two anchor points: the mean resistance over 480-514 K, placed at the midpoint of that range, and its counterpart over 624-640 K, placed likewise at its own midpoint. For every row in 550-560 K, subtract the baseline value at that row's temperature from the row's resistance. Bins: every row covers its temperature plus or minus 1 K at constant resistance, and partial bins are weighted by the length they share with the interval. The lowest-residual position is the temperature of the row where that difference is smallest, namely 557.0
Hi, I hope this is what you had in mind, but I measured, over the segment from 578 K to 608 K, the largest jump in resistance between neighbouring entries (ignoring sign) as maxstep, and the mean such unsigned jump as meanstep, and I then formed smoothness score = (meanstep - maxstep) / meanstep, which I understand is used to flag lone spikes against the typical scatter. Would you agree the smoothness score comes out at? -1.3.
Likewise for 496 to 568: -2.0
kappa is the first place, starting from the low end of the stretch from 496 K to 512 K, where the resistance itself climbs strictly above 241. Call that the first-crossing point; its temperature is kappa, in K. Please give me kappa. 503.0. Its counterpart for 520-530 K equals 521.0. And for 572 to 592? 579.0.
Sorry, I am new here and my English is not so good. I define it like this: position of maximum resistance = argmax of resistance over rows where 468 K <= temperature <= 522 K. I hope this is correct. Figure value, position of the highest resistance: 509.0 K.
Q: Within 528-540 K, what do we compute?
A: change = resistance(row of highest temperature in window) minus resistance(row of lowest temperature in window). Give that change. 27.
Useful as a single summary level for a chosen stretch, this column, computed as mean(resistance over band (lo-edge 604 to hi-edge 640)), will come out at 218.7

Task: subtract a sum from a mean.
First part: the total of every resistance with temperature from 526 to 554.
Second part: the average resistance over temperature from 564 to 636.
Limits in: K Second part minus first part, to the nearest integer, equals -3072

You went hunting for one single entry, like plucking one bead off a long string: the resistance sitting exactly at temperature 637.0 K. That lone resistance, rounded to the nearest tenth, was 129.9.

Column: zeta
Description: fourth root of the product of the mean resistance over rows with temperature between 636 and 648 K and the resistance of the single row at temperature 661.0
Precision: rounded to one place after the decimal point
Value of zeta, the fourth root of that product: 14.9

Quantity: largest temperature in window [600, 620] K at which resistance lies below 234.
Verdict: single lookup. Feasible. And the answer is 617.0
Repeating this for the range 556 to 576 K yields 575.0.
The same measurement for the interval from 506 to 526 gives 525.0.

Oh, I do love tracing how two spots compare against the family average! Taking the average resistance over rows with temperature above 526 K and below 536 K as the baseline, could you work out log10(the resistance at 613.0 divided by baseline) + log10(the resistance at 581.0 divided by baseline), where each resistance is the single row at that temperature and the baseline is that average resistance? 0.02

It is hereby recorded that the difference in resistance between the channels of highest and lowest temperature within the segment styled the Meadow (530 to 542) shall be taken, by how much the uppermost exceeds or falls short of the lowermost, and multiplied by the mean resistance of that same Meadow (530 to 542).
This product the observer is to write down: -3746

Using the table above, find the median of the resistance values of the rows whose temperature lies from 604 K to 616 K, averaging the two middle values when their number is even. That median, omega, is 241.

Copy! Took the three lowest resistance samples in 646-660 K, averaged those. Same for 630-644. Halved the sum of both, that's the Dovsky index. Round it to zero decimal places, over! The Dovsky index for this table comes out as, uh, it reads 188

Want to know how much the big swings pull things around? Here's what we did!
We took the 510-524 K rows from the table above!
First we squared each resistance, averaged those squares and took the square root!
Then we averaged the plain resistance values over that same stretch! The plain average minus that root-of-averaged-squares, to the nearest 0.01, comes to -0.17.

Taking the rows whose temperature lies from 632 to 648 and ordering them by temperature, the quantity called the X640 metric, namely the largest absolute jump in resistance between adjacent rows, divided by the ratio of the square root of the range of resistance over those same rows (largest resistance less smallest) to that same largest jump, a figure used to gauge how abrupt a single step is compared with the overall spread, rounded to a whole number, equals 324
